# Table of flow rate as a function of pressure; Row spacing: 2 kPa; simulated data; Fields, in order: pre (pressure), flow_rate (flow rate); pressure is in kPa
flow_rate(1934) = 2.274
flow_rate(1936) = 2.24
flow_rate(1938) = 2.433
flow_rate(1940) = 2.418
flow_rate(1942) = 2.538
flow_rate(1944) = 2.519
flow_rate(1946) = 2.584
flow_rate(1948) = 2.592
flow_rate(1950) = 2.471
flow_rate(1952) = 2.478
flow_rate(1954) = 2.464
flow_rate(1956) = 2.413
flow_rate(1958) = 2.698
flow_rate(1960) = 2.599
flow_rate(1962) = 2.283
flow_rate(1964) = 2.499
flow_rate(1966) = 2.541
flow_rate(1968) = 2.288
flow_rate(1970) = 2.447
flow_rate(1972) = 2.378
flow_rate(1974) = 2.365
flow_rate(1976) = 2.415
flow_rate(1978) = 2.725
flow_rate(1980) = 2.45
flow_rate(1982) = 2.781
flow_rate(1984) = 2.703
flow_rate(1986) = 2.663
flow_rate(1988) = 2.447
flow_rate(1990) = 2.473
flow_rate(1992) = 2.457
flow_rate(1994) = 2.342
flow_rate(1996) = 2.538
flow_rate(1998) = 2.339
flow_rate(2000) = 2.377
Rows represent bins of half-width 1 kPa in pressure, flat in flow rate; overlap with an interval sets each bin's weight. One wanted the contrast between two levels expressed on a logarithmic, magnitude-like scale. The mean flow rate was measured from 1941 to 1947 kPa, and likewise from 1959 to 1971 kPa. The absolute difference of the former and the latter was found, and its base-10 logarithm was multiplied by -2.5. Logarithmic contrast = 2.5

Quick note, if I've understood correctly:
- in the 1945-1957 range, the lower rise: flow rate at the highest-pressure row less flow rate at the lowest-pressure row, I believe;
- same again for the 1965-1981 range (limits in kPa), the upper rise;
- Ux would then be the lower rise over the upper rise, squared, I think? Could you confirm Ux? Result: 3.5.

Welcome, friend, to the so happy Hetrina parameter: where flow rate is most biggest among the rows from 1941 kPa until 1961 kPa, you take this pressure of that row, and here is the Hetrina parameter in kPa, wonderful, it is 1958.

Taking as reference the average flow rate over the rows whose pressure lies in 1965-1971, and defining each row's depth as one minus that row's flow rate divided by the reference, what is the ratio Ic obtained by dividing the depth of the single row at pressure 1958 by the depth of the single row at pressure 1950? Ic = 6.0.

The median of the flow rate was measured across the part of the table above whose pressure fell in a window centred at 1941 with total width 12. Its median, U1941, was 2.48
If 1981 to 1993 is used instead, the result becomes 2.57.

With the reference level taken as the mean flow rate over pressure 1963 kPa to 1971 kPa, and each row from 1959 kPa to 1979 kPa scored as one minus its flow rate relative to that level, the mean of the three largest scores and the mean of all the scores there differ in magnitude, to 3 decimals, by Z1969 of 0.058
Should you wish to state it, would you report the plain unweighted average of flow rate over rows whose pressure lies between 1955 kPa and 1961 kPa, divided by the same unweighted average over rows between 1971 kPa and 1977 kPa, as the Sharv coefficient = 1.08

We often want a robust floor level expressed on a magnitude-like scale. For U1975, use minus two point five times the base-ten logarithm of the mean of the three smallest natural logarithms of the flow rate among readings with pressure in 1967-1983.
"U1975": 0.174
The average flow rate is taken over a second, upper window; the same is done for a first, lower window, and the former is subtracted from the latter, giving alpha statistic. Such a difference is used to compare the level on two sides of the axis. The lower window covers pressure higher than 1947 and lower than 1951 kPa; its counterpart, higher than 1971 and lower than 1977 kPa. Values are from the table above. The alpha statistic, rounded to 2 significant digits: 0.15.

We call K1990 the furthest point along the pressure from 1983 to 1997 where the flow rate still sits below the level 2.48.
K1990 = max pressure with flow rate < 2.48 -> 1994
